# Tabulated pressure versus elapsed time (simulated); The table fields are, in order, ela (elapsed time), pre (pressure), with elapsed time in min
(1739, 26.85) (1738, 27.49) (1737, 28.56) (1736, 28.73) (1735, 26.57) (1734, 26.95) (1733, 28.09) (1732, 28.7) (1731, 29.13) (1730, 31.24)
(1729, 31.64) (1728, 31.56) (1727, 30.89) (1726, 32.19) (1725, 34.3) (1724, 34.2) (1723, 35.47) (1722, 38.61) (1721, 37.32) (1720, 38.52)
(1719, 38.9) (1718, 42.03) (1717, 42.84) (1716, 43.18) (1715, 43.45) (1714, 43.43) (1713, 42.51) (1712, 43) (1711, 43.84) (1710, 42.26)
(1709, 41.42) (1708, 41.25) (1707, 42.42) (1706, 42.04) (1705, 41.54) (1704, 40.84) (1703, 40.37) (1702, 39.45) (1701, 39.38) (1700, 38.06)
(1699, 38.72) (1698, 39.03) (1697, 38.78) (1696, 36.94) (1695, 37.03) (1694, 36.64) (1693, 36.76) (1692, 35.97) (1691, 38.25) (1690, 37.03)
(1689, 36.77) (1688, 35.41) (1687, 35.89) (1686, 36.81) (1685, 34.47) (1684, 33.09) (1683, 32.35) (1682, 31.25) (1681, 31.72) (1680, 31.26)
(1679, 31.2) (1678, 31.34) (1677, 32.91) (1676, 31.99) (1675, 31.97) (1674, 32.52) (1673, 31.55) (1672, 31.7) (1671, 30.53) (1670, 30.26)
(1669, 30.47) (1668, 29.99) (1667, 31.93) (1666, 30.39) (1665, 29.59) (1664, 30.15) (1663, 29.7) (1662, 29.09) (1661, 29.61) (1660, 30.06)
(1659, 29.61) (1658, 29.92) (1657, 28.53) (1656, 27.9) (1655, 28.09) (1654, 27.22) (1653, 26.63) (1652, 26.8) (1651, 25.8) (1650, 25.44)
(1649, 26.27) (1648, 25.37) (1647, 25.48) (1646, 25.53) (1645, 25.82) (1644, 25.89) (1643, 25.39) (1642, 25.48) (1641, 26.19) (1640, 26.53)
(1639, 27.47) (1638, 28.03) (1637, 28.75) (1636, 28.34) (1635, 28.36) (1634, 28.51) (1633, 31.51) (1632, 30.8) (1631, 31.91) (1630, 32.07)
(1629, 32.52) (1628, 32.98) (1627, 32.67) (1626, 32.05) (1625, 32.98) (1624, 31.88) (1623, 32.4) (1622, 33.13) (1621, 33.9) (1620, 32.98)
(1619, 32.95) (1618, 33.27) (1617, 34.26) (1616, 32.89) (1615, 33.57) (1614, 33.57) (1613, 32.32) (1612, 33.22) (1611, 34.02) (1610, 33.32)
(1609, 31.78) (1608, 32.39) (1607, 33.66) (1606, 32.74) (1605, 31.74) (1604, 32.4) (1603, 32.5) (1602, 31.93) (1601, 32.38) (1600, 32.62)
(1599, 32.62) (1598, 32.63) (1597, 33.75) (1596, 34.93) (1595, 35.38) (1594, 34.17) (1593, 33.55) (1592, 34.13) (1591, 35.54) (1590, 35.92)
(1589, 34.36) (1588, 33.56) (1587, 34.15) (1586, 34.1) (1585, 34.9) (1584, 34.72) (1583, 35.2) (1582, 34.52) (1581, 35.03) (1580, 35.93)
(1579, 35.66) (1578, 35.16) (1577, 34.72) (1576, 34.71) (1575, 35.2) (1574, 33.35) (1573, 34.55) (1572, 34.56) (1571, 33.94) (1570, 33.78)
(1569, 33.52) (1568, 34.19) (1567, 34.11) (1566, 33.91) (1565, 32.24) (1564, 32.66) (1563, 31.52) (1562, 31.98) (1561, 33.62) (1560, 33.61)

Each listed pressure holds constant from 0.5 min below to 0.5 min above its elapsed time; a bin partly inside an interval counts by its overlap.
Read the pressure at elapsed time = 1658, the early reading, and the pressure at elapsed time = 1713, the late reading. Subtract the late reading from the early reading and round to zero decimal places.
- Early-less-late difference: -13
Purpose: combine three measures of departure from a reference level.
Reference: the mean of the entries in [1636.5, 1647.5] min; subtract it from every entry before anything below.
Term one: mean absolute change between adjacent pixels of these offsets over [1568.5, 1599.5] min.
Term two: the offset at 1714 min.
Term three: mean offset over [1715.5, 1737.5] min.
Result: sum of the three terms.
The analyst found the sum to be 25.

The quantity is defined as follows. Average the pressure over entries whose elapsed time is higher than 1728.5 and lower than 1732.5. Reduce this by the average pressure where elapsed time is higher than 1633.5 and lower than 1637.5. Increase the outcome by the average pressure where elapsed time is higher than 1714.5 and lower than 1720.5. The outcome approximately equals 43.2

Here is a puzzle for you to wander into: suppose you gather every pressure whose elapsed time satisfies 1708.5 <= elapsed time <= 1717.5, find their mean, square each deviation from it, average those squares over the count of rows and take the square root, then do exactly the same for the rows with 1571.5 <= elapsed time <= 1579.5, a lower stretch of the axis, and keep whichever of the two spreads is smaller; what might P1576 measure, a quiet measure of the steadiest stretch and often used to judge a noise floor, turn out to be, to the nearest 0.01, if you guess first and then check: 0.64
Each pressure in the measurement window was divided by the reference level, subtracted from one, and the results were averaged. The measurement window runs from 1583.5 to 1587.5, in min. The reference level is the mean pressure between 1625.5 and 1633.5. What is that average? -0.075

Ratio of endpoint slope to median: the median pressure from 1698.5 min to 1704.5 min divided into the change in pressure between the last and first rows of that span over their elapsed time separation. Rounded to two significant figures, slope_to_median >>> 0.011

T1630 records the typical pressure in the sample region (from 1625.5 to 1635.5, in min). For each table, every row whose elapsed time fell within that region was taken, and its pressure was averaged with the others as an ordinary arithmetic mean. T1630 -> 31.3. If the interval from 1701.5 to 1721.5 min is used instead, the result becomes 41.5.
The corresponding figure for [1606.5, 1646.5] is 30.9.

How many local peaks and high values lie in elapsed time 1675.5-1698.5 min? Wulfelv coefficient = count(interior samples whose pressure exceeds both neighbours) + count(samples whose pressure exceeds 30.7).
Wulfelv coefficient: 29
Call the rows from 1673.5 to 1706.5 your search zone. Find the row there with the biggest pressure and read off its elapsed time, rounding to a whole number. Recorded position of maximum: 1706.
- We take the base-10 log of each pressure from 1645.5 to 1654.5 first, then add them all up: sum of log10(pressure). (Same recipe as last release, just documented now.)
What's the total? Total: 12.7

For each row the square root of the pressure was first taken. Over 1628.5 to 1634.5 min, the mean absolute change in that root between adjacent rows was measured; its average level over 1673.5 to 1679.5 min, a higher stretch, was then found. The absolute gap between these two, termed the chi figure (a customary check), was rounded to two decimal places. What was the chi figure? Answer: 5.56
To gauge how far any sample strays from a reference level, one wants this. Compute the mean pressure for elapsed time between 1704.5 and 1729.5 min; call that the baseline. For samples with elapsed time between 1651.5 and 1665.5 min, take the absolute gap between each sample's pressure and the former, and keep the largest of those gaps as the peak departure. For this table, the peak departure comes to 13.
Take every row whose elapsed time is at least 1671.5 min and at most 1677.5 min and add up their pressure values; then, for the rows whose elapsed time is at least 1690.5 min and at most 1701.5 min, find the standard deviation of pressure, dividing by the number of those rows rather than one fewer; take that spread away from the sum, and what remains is 192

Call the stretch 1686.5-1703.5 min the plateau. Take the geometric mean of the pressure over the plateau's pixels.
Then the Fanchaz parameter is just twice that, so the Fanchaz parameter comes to 75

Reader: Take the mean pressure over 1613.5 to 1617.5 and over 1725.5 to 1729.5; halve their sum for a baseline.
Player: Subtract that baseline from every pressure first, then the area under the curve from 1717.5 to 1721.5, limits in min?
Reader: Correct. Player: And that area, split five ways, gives 5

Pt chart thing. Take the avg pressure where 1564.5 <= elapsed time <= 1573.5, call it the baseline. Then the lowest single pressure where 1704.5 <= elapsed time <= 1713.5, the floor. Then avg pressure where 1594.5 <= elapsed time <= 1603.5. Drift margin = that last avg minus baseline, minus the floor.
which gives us -42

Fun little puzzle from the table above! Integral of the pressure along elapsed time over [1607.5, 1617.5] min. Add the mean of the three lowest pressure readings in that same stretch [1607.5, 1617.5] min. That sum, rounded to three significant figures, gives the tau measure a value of 364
